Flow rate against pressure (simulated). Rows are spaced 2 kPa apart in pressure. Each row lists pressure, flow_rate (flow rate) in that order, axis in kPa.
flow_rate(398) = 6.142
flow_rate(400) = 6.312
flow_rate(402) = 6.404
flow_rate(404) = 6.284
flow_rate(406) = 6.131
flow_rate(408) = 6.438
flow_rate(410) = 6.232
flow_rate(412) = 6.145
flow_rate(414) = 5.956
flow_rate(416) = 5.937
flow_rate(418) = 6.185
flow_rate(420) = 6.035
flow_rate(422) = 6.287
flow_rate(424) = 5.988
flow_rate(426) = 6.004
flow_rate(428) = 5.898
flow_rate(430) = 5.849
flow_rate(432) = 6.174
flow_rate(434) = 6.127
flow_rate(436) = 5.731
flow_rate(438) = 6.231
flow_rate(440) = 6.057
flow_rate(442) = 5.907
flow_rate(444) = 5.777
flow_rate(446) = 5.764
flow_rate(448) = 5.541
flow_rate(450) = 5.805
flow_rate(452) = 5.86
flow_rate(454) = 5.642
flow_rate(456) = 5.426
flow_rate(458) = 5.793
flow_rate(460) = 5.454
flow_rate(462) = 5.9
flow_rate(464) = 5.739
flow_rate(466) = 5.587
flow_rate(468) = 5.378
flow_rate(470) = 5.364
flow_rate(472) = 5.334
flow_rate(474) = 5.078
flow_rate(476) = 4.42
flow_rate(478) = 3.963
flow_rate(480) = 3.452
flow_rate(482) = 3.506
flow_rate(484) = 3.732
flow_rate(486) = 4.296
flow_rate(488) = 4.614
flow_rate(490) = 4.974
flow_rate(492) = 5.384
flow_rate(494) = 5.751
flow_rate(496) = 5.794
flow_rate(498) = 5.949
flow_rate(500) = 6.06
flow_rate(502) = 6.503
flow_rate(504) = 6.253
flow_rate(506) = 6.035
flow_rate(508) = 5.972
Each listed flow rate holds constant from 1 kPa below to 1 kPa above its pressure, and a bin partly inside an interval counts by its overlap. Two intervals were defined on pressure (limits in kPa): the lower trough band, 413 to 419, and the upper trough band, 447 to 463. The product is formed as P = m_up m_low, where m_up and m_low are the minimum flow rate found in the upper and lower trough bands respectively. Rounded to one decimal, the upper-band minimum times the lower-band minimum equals 32.2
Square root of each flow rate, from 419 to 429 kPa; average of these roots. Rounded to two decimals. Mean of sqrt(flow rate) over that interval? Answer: 2.46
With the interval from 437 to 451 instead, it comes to 2.42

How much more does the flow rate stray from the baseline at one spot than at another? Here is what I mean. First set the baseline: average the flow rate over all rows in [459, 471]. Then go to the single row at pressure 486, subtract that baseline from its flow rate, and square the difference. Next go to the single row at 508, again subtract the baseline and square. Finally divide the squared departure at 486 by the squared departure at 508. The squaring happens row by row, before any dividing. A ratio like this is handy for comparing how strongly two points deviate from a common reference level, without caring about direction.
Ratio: 10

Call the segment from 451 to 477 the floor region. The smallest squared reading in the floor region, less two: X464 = 18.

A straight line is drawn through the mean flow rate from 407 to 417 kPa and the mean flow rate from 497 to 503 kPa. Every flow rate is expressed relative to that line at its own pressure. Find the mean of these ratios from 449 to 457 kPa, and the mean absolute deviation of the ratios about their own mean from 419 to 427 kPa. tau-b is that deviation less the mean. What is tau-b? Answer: -0.91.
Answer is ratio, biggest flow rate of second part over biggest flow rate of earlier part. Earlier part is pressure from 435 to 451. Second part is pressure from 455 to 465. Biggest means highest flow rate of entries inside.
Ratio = 0.95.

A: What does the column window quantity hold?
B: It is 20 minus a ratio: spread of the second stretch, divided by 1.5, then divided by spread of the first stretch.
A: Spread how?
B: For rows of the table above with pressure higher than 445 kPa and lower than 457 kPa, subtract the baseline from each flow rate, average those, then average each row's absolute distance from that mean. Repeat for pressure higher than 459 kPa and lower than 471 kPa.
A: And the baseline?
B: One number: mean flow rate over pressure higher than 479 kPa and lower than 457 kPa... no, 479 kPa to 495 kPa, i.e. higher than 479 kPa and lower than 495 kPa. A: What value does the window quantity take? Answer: 19.2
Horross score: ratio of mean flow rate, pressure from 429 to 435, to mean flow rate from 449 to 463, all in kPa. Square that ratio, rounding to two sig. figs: 1.1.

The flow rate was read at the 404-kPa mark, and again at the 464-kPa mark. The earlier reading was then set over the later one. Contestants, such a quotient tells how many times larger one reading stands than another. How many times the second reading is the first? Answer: 1.09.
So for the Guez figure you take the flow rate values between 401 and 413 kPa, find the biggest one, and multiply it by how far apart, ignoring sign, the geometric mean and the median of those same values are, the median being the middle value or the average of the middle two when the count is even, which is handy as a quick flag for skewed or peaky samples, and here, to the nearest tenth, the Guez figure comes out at 0.1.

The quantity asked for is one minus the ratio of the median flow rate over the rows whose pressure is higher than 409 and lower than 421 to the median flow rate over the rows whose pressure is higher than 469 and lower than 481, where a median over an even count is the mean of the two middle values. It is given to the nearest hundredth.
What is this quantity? -0.28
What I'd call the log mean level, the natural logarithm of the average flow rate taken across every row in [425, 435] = 1.79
